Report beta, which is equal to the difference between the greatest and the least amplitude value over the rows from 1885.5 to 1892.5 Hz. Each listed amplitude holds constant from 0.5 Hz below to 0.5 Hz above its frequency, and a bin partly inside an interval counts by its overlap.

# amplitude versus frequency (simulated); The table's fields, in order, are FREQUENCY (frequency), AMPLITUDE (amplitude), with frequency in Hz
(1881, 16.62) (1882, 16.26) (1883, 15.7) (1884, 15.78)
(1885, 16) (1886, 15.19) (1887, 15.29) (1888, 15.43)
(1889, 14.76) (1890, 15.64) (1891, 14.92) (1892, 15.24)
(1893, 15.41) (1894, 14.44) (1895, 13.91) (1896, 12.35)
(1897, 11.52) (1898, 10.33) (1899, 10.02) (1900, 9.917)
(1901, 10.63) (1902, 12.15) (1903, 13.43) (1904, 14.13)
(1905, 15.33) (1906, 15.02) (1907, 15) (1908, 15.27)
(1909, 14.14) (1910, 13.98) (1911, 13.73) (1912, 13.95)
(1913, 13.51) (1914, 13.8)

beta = 0.9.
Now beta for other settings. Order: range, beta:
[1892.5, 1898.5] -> 5.1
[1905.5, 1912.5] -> 1.5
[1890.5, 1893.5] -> 0.5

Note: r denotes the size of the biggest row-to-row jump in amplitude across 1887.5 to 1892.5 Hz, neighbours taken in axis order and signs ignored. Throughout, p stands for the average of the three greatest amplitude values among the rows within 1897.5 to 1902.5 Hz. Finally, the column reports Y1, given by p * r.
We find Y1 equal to 10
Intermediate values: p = 11.0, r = 0.88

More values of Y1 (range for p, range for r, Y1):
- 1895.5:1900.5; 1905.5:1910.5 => 13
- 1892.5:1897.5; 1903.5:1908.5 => 18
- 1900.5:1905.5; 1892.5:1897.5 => 22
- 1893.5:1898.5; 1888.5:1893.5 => 12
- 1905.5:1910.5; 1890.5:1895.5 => 15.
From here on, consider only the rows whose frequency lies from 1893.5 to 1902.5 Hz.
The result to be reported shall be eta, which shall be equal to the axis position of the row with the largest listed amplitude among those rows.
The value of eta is 1894 Hz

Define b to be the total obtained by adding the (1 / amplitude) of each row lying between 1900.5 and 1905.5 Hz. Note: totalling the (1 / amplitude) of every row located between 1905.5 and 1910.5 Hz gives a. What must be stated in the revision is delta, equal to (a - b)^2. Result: 0.002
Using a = 0.341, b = 0.39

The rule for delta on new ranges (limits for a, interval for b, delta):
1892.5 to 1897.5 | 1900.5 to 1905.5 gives 0.000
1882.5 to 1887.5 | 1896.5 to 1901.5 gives 0.025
